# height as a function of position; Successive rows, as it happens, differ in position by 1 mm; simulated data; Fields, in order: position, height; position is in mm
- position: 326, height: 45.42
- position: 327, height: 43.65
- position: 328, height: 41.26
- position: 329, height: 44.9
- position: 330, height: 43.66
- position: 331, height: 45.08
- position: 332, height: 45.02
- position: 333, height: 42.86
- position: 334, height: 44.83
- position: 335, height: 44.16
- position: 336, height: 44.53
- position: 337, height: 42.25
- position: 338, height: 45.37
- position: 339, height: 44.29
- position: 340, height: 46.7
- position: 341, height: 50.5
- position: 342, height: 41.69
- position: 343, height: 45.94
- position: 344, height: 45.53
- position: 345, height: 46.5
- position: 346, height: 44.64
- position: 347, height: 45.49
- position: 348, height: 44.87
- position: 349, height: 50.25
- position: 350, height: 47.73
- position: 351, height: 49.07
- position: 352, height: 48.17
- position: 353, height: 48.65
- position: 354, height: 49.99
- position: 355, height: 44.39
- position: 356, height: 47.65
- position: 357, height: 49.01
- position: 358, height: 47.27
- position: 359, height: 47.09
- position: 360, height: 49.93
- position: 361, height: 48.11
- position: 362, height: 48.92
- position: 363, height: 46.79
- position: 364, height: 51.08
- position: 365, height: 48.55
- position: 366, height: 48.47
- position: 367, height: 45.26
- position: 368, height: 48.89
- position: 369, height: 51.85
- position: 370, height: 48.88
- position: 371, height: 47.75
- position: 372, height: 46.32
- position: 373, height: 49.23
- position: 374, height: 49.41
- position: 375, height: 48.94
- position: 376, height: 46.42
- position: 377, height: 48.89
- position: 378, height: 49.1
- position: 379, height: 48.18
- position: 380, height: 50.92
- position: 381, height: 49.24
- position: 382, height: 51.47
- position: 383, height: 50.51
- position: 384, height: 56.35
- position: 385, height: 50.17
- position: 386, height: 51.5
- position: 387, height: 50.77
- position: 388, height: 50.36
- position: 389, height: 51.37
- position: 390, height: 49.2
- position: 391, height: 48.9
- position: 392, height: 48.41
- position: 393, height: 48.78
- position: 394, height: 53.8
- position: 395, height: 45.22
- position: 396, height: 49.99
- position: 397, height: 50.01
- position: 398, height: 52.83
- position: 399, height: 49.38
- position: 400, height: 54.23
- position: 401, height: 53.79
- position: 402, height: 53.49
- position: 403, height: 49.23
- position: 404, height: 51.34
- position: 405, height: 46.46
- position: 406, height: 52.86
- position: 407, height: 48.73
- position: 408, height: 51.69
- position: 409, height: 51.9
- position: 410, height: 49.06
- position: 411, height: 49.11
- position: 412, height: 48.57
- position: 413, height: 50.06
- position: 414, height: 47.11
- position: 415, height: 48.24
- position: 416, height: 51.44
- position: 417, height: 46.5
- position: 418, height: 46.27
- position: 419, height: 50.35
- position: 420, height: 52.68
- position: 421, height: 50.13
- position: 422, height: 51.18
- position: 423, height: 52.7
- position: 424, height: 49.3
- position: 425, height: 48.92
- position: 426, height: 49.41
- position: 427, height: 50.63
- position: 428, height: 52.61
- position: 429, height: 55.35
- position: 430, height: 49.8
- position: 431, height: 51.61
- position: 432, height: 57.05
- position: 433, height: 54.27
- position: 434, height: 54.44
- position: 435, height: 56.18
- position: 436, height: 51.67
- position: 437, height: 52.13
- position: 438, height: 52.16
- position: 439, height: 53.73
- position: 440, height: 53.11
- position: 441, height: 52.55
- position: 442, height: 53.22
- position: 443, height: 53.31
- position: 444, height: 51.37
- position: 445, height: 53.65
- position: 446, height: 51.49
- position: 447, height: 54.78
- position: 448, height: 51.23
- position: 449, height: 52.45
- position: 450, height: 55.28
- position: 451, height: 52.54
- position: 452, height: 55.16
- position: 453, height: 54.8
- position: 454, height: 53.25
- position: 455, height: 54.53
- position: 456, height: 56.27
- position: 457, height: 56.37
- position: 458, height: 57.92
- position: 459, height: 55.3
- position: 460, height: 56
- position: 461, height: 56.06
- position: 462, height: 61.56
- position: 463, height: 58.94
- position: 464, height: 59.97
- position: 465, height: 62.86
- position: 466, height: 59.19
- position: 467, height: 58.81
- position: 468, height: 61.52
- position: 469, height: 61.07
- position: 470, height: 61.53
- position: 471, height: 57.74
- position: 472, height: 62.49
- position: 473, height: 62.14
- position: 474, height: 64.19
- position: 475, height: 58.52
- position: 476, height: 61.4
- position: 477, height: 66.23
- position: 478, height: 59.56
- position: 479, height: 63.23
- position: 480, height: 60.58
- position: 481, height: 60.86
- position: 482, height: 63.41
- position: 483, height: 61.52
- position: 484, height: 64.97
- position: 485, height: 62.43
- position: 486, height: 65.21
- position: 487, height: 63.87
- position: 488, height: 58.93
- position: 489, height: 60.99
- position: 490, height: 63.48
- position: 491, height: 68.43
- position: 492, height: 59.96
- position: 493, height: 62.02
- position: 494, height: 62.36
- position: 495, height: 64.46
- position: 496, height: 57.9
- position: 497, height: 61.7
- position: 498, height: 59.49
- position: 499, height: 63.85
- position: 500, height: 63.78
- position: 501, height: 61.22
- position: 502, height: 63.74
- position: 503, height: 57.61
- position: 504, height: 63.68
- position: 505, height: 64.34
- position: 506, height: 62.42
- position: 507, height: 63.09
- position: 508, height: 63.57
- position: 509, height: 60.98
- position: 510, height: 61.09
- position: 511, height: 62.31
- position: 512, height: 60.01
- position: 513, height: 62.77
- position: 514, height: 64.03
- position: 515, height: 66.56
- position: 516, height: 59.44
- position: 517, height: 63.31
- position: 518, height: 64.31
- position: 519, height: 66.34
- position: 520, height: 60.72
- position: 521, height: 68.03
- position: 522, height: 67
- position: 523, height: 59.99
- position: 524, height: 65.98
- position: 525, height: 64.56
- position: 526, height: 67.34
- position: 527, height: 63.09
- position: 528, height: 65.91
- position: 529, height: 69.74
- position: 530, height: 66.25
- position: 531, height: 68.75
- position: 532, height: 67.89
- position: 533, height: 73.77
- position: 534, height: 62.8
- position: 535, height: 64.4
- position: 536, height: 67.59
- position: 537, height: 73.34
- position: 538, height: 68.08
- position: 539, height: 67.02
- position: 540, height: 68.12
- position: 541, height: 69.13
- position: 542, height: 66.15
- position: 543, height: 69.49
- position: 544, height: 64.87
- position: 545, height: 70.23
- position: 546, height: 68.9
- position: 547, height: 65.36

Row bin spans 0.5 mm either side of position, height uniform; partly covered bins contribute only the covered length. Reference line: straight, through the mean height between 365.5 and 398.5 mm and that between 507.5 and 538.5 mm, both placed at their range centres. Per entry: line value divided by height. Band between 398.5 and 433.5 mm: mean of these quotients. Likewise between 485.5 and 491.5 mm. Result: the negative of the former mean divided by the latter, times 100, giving -108.9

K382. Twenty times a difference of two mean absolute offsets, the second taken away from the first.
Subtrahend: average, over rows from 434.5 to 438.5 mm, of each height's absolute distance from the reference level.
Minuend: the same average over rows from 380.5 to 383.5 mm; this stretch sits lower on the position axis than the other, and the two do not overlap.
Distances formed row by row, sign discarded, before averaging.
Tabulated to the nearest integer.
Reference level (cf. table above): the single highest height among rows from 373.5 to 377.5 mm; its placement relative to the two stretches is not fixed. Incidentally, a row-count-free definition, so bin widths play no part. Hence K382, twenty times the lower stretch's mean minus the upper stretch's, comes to -50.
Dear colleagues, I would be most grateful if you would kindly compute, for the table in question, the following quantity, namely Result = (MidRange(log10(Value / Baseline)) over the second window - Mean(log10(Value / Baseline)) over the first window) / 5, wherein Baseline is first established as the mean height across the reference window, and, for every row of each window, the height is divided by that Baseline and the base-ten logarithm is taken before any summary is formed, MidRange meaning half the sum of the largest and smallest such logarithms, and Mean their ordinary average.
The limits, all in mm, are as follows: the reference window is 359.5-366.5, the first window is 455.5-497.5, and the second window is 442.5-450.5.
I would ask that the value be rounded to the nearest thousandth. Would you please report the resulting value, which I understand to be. -0.012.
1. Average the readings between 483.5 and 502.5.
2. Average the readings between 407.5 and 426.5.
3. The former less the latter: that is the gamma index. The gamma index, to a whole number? 13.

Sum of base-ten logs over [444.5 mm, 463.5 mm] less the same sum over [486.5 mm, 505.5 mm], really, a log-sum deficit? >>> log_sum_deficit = -1.0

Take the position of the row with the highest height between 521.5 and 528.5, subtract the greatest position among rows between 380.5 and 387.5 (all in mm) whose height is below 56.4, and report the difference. 139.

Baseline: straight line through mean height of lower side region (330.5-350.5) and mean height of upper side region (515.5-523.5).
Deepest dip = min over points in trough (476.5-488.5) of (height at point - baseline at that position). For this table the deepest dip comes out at -1.5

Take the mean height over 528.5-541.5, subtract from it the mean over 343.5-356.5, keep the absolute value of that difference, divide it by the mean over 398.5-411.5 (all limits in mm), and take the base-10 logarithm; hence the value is -0.38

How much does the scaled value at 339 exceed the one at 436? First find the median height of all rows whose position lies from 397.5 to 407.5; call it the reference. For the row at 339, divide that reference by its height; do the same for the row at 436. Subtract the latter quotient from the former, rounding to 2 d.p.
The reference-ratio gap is 0.17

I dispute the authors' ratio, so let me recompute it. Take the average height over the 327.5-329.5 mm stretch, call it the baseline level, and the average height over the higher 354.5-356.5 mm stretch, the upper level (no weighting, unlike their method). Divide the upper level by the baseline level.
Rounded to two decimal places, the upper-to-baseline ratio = 1.07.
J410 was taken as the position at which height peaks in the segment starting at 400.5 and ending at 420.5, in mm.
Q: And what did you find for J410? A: 401 mm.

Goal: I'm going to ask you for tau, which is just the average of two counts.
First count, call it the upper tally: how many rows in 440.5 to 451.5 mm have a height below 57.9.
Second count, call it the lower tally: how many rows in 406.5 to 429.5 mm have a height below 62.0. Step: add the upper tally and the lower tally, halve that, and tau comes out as 17.0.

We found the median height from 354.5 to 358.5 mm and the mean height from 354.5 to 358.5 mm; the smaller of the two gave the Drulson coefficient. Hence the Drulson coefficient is 47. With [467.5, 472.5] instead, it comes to 61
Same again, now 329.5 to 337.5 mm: 44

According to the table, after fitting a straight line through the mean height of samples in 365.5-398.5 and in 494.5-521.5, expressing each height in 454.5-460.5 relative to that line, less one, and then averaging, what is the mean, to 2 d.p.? -0.02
